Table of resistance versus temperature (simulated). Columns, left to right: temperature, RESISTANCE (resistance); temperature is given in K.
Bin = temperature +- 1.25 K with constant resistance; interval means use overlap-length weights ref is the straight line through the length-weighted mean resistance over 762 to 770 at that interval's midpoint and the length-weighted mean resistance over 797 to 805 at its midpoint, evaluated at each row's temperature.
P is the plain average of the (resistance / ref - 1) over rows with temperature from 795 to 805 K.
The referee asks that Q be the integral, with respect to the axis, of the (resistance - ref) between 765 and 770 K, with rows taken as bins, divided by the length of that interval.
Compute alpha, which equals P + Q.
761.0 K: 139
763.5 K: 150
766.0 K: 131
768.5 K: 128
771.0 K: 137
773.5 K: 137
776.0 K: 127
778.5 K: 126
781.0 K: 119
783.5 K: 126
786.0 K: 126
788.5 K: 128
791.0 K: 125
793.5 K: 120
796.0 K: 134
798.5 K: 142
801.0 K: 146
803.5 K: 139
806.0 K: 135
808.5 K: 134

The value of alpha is -6.9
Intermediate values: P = -0.01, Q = -7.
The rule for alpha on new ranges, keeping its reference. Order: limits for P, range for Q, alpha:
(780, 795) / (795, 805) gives -1.5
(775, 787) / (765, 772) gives -5.1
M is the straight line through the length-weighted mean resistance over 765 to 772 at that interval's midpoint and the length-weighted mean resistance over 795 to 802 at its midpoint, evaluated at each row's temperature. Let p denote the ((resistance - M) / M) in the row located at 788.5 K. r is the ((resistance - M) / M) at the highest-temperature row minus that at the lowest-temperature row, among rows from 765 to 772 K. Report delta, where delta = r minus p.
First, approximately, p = -0.07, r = 0.03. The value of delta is 0.105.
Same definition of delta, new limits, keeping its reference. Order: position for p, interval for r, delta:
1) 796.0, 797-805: 0.011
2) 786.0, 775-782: 0.011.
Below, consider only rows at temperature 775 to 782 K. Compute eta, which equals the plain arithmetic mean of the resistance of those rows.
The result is 124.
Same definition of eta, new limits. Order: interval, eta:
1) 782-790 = 127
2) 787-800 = 130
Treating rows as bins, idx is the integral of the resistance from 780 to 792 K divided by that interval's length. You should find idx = 125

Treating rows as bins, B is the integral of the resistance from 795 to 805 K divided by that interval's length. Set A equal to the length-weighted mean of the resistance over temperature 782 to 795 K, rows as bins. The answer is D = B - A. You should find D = 15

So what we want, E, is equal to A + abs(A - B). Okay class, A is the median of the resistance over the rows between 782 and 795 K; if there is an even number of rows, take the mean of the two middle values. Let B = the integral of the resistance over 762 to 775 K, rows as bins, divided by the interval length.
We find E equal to 136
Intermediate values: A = 126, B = 136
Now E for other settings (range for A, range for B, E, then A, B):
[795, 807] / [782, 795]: 153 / 139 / 125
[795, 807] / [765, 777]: 146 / 139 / 132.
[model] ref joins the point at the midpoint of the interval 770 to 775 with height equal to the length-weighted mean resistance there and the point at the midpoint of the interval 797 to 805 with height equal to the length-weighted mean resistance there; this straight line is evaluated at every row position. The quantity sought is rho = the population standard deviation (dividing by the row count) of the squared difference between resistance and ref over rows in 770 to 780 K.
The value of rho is 60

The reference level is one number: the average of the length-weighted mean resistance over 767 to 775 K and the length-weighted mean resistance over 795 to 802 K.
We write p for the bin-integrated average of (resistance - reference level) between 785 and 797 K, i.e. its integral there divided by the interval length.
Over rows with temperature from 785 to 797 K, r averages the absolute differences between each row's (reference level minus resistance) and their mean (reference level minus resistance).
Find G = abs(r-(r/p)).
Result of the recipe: 3.8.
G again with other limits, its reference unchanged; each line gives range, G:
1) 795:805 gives 2.5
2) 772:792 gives 3.2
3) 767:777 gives 5.7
